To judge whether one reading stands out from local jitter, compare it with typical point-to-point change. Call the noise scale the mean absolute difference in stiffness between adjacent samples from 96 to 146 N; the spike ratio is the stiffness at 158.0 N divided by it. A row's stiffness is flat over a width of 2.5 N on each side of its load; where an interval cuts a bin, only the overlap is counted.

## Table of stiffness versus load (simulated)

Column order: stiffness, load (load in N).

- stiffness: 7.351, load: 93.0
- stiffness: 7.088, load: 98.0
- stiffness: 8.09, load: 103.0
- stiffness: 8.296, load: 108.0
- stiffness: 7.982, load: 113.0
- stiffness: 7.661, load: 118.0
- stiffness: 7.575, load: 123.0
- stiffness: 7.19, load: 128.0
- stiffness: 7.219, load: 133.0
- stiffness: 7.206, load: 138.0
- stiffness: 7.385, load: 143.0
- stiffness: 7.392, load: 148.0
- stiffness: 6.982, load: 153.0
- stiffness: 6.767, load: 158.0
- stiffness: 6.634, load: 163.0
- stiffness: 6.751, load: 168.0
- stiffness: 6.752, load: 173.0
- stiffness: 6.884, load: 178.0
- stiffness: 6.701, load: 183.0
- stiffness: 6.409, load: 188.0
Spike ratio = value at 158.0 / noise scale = 24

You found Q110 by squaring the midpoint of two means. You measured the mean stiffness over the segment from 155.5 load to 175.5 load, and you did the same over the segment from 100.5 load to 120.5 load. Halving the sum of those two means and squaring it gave 54.3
